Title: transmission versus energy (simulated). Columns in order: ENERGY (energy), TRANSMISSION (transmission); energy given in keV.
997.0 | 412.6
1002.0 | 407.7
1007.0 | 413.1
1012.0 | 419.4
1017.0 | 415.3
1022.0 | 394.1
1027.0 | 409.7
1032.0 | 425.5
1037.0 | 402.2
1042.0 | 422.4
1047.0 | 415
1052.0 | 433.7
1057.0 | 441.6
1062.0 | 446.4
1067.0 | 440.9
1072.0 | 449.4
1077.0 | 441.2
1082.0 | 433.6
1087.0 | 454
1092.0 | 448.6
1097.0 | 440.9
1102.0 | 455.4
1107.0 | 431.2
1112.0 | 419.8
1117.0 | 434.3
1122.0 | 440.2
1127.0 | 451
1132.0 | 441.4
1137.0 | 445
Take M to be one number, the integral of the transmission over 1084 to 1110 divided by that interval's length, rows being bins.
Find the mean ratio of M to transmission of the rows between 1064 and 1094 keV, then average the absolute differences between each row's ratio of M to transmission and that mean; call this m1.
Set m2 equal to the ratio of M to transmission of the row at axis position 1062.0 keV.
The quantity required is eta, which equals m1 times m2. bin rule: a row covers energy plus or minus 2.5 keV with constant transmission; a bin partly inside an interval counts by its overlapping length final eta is 0.014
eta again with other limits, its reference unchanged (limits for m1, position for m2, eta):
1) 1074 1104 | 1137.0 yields 0.016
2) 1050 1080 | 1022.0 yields 0.010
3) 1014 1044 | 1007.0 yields 0.027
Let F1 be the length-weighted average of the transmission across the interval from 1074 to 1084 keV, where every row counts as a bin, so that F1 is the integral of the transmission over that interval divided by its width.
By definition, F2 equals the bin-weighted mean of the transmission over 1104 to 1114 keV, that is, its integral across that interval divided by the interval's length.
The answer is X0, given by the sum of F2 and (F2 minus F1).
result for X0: 416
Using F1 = 438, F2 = 427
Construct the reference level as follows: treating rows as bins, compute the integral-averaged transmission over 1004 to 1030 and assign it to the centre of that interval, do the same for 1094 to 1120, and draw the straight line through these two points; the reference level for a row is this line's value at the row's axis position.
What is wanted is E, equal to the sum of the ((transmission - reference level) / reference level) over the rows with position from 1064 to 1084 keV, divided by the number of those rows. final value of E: 0.03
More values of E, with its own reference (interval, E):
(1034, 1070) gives 0.02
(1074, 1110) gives 0.03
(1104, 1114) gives -0.03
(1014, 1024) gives -0.02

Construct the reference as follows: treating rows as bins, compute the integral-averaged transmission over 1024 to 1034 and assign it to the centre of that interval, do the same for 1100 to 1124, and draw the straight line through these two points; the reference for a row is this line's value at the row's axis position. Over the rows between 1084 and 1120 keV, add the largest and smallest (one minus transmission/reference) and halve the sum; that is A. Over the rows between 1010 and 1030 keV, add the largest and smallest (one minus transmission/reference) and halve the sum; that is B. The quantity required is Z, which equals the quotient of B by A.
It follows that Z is -1.56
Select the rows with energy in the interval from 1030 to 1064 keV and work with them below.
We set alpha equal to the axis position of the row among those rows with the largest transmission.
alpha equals 1062.0 keV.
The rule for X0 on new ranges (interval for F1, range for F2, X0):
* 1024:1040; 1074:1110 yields 474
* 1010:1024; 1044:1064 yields 457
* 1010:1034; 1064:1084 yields 471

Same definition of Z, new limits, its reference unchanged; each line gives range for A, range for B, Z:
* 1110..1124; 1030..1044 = 0.53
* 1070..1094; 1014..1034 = -0.41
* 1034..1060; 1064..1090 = 9.49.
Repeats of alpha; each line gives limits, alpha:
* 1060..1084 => 1072.0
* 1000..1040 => 1032.0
